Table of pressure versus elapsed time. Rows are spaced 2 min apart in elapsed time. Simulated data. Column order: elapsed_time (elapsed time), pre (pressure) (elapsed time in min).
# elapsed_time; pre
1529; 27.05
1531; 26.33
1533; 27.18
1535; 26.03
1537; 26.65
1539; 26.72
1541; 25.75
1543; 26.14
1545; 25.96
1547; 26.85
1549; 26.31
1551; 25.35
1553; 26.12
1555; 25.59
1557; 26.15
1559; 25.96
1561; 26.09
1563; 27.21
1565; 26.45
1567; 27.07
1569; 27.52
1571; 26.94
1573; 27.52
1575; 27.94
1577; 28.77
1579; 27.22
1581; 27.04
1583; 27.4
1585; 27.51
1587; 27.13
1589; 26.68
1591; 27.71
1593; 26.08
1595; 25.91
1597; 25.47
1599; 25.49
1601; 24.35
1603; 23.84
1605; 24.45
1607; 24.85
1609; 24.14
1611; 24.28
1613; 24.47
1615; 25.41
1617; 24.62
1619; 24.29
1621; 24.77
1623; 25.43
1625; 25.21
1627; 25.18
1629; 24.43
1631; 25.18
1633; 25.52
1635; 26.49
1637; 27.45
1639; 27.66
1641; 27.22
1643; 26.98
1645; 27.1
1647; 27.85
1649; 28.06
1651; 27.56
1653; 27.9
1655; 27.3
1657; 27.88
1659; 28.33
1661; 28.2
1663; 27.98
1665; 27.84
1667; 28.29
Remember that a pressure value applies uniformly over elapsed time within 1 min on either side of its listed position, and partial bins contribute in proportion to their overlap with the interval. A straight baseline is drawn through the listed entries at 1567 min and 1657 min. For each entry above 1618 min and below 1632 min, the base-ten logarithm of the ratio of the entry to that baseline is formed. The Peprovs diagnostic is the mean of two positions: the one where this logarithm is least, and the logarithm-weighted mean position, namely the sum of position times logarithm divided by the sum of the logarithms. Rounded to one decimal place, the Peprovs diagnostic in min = 1621.9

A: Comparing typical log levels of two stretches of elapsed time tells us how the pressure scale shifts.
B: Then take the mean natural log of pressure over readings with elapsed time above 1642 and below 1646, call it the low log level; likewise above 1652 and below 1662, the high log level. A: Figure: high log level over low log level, 1.01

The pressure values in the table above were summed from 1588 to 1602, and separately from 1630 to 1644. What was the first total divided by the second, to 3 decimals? 0.974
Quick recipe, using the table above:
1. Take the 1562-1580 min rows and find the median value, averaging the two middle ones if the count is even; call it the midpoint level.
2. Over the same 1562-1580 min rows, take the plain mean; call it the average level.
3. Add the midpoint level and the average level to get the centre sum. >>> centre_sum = 54.6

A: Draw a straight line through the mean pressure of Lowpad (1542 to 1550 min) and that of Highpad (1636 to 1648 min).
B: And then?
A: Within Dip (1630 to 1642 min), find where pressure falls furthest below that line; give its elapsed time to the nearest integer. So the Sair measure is 1631 min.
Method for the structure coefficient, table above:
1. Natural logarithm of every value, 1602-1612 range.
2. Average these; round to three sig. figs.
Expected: 3.19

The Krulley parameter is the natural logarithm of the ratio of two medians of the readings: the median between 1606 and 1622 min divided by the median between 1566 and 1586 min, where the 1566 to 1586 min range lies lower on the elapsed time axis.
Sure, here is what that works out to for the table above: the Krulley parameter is -0.11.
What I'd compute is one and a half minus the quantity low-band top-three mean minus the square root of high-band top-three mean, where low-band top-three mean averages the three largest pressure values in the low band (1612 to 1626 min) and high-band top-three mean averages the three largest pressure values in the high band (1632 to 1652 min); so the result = -18.6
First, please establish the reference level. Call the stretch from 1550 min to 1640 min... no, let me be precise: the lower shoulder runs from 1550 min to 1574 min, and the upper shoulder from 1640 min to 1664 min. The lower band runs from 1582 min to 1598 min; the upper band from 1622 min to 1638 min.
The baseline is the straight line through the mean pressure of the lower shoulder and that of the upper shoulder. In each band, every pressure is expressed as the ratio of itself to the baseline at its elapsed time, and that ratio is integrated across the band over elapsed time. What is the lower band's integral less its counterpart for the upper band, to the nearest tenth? 1.0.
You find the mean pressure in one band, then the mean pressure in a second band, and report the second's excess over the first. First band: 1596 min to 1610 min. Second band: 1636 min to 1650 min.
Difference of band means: 2.8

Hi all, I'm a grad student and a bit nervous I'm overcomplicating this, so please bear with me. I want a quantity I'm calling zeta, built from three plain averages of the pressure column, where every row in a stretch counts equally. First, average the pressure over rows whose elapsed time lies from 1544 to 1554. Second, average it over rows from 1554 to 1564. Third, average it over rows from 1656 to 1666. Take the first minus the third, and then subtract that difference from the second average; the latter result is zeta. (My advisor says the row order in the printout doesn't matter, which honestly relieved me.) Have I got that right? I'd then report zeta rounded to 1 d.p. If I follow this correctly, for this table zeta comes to 28.1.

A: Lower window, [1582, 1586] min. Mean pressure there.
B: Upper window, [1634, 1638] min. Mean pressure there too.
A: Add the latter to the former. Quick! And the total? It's 54.4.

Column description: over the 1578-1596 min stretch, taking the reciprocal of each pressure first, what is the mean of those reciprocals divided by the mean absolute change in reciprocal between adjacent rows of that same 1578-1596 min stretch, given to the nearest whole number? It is 50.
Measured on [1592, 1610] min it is 49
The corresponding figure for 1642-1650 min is 76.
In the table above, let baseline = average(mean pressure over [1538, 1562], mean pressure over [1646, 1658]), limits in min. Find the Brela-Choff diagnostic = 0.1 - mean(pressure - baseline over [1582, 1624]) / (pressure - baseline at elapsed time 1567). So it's 10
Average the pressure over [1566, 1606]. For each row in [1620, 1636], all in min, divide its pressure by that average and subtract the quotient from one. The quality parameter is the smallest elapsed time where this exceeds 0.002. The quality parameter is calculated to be 1621 min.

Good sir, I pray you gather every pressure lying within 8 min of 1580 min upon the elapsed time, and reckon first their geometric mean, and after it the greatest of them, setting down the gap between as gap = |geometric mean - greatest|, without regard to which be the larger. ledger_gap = 1.2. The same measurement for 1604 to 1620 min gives 0.8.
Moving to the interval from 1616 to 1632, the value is 0.5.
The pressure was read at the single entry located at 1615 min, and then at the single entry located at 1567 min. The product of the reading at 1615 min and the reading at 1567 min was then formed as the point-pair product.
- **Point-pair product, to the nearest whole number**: 688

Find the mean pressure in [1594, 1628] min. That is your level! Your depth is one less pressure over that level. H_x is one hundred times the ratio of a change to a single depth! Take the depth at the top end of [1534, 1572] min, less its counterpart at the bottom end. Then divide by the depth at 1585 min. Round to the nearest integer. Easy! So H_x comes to 34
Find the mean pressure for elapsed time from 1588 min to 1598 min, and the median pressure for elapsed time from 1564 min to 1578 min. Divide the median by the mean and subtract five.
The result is -3.96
